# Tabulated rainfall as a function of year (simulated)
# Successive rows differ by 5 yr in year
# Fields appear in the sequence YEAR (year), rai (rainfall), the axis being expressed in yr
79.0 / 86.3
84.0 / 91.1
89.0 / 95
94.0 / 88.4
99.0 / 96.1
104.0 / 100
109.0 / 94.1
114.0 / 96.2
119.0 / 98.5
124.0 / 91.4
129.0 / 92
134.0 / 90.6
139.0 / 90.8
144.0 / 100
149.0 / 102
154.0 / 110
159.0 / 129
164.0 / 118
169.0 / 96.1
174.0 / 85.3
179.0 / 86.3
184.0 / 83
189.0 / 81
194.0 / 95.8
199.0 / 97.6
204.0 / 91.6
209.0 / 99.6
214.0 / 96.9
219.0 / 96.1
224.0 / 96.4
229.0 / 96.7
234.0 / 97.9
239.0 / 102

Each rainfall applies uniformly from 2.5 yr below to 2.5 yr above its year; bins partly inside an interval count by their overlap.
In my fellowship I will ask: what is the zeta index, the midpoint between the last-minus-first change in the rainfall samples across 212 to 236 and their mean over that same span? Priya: 48.9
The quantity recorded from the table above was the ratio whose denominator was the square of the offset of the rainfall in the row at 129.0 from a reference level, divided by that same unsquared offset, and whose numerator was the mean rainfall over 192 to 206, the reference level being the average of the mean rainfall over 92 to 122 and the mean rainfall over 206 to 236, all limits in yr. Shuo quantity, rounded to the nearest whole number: -22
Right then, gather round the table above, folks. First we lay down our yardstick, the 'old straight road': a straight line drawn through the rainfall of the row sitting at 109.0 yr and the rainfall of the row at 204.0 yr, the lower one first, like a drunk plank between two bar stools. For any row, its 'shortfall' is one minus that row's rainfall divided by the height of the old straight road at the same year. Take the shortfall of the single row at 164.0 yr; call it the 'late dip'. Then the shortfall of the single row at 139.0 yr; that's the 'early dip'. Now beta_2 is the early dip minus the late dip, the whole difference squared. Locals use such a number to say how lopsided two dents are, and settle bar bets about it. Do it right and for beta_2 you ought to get 0.09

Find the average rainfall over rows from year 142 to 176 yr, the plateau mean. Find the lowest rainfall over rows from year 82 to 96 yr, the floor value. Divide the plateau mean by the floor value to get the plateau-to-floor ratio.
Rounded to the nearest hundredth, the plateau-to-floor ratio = 1.20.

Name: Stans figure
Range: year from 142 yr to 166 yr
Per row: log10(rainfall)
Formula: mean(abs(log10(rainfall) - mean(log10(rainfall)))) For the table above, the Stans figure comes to 0.036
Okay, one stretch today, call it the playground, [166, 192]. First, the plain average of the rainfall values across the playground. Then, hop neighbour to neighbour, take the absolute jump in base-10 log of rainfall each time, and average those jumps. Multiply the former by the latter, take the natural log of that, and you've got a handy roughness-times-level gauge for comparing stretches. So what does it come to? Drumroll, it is 0.6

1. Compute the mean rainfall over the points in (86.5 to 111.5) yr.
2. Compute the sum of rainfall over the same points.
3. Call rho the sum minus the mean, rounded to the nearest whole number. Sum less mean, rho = 379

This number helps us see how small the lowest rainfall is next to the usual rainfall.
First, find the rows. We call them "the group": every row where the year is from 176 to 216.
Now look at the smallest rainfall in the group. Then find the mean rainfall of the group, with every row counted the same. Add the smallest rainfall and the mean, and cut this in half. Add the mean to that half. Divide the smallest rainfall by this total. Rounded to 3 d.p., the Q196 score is 0.456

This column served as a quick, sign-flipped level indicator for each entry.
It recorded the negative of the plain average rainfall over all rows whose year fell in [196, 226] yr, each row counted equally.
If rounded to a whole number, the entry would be -96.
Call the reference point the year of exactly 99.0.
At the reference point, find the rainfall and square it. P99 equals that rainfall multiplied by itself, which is 9235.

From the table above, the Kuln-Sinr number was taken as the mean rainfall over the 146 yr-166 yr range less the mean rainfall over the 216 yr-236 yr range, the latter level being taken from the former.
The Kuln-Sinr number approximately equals 18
